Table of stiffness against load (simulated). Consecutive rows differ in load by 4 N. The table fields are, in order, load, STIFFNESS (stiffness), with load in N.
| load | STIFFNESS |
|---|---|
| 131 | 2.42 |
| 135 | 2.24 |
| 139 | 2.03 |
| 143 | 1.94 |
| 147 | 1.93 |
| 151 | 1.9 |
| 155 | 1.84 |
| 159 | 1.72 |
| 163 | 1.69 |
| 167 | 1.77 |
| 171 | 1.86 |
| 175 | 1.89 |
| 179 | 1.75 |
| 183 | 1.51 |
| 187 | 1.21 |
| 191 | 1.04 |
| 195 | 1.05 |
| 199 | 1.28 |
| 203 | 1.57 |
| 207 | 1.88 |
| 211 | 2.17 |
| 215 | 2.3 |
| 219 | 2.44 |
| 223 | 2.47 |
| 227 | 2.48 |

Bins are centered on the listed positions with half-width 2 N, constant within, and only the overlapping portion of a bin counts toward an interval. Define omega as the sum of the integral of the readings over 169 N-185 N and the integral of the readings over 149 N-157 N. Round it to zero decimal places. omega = 43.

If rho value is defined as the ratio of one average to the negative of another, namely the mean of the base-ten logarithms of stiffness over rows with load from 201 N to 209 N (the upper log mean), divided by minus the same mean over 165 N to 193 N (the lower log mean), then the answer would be -1.25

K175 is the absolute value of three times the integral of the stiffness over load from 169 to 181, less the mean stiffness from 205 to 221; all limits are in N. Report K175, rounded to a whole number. 64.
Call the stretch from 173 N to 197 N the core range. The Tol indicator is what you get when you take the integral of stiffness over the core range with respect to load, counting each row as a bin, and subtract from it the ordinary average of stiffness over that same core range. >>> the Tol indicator 32.4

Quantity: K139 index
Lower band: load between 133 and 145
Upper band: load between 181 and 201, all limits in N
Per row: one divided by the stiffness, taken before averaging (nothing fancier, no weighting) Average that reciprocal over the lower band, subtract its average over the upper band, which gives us -0.35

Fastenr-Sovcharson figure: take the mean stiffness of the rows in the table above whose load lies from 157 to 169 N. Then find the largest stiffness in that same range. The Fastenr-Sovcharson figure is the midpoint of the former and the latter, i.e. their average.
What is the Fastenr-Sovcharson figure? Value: 1.75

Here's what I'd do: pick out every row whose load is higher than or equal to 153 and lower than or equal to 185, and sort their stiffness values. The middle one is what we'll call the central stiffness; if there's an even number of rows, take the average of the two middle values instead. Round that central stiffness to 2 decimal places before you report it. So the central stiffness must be 1.76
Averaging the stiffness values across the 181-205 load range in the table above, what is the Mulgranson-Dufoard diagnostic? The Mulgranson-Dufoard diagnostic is 1.28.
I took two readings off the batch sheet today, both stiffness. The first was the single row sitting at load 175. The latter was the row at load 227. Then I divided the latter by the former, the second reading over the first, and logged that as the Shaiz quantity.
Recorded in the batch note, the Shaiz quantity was 1.31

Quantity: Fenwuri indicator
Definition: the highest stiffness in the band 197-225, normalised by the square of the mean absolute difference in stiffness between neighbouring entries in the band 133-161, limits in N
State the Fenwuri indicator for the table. 329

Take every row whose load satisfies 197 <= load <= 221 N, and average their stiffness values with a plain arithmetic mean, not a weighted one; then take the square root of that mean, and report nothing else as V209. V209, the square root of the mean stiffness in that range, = 1.39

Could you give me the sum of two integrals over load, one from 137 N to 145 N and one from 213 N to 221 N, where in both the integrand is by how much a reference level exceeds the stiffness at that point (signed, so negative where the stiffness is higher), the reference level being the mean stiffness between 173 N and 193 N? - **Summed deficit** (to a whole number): -11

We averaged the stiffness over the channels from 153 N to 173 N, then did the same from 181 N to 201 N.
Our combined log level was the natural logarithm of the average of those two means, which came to 0.40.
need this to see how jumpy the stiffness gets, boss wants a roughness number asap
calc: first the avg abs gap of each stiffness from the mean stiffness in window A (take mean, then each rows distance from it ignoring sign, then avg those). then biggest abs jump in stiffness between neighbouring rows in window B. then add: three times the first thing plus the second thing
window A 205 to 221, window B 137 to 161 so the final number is 0.64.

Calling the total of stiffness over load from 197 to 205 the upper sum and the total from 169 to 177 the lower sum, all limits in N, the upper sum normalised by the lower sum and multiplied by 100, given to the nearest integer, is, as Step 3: 76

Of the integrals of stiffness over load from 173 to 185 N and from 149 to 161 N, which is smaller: 20.6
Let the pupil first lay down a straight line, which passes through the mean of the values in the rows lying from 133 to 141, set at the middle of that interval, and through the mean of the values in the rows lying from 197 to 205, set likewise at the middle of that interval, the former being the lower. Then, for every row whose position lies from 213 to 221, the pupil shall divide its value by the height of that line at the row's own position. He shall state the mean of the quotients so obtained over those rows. 1.90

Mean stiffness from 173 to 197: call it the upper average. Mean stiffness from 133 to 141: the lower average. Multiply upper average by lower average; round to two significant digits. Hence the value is 3.0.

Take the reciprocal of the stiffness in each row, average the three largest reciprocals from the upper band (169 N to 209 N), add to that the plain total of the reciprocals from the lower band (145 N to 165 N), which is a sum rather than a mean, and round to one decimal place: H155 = 3.7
